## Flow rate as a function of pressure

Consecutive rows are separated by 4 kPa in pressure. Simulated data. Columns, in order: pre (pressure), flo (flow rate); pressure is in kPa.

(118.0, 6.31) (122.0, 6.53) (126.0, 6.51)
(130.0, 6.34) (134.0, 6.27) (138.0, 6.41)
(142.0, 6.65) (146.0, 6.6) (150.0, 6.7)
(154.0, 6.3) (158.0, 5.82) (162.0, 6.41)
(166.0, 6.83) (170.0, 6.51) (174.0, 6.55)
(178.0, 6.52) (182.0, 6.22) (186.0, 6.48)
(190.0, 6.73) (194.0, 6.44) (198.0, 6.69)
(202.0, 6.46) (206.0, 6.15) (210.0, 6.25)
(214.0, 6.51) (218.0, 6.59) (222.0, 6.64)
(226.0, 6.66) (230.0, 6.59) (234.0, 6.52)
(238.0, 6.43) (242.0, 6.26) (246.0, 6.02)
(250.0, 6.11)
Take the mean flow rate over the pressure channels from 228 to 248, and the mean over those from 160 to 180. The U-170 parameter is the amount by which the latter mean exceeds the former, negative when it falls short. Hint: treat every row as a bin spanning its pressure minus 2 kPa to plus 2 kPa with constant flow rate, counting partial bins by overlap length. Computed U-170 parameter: 0.20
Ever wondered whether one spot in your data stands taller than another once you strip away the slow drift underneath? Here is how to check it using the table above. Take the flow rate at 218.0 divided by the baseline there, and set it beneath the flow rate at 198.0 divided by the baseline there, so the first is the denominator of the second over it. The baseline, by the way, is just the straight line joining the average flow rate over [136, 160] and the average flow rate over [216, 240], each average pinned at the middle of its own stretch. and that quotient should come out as 1.02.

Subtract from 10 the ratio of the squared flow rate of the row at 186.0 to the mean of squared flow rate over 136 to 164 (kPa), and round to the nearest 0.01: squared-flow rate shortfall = 8.98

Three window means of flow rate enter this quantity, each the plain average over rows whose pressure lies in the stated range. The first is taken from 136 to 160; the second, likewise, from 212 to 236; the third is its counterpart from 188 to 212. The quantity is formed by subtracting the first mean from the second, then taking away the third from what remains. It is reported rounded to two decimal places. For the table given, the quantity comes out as -6.28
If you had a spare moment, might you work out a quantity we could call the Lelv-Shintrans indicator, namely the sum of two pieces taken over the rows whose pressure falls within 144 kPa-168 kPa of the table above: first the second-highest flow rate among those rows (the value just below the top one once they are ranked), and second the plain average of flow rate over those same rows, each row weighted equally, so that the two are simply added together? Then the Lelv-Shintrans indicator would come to 13.14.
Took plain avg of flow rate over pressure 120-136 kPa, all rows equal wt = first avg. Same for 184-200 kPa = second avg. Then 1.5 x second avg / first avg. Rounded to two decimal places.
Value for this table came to 1.54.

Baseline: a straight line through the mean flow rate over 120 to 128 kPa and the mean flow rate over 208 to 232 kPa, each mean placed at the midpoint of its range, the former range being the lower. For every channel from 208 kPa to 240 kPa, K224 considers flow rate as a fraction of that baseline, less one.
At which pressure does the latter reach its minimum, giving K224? 210.0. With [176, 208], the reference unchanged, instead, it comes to 206.0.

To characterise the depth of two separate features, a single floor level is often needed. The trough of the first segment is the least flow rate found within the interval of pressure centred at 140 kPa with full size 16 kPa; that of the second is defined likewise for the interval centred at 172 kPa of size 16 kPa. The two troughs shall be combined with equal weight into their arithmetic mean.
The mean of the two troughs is 6.39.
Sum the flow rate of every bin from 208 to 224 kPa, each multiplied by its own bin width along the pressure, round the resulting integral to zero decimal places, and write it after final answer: 104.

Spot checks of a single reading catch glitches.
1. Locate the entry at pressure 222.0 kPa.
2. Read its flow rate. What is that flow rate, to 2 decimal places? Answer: 6.64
